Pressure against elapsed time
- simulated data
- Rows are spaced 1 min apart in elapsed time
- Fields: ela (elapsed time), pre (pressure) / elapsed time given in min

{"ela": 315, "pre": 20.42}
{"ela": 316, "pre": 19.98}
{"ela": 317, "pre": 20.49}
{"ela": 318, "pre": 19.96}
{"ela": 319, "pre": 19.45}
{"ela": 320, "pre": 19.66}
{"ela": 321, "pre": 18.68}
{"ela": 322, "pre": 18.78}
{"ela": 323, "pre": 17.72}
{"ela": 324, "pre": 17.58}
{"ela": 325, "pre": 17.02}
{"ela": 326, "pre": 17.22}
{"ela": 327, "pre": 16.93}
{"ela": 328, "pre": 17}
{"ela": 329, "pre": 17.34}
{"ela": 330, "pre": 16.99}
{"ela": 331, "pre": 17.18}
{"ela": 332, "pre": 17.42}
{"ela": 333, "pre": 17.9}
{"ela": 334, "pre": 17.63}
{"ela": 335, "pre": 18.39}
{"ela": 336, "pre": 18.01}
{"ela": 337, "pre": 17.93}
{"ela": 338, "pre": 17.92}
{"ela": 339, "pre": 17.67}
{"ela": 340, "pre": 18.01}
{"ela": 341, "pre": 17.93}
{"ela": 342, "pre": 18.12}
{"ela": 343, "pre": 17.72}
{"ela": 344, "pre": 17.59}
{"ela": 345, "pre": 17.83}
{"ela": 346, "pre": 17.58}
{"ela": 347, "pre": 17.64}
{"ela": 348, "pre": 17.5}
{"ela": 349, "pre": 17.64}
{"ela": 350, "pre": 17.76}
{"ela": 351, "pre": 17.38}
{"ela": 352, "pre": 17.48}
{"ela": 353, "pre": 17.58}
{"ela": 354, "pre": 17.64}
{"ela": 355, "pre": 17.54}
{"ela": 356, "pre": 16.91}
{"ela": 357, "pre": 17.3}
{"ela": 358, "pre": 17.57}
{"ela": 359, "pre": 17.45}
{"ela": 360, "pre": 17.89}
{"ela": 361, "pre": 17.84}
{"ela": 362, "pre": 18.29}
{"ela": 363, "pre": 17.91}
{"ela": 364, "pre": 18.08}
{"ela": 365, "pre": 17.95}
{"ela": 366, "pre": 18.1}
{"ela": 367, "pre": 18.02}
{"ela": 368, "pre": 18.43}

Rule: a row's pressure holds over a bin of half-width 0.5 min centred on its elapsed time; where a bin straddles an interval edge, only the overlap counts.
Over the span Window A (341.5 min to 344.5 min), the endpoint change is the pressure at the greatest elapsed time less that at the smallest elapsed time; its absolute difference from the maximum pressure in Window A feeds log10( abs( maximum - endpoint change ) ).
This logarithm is 1.271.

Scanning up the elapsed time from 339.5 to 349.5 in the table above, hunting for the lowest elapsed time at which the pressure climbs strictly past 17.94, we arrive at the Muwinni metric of 340 min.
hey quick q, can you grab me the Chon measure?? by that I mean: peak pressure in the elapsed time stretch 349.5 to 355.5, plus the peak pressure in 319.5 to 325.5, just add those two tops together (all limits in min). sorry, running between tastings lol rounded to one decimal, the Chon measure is 37.4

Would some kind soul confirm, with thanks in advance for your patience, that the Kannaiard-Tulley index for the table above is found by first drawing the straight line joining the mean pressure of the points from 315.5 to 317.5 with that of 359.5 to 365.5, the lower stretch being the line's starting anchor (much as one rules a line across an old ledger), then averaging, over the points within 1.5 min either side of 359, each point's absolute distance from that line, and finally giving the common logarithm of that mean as -0.3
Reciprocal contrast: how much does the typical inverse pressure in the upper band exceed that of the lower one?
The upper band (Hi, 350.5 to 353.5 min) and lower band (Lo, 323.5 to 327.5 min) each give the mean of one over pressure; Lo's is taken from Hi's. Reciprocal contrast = -0.0010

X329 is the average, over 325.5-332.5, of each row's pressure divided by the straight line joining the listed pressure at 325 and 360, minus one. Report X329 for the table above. 0.0020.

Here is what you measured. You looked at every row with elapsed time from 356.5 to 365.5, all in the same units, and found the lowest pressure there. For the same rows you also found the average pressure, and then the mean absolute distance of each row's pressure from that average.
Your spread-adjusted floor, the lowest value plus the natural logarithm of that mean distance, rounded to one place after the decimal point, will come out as 15.9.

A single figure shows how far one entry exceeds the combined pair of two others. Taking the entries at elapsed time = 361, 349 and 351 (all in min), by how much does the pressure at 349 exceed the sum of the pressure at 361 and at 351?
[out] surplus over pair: -17.6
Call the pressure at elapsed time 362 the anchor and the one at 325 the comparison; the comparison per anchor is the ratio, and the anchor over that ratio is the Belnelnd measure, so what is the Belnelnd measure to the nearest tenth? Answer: 19.7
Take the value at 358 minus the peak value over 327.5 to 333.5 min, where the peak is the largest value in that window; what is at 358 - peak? -0.33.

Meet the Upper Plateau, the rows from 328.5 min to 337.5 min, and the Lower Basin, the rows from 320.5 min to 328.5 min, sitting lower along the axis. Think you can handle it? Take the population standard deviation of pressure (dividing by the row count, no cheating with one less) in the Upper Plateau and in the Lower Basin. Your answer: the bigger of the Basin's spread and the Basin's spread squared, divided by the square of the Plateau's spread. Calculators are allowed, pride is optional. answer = 3.9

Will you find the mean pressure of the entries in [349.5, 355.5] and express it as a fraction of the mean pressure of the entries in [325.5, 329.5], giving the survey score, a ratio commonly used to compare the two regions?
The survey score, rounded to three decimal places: 1.026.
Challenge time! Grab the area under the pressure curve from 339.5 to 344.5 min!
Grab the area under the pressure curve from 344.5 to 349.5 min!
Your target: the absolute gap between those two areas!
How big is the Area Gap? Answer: 1.2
